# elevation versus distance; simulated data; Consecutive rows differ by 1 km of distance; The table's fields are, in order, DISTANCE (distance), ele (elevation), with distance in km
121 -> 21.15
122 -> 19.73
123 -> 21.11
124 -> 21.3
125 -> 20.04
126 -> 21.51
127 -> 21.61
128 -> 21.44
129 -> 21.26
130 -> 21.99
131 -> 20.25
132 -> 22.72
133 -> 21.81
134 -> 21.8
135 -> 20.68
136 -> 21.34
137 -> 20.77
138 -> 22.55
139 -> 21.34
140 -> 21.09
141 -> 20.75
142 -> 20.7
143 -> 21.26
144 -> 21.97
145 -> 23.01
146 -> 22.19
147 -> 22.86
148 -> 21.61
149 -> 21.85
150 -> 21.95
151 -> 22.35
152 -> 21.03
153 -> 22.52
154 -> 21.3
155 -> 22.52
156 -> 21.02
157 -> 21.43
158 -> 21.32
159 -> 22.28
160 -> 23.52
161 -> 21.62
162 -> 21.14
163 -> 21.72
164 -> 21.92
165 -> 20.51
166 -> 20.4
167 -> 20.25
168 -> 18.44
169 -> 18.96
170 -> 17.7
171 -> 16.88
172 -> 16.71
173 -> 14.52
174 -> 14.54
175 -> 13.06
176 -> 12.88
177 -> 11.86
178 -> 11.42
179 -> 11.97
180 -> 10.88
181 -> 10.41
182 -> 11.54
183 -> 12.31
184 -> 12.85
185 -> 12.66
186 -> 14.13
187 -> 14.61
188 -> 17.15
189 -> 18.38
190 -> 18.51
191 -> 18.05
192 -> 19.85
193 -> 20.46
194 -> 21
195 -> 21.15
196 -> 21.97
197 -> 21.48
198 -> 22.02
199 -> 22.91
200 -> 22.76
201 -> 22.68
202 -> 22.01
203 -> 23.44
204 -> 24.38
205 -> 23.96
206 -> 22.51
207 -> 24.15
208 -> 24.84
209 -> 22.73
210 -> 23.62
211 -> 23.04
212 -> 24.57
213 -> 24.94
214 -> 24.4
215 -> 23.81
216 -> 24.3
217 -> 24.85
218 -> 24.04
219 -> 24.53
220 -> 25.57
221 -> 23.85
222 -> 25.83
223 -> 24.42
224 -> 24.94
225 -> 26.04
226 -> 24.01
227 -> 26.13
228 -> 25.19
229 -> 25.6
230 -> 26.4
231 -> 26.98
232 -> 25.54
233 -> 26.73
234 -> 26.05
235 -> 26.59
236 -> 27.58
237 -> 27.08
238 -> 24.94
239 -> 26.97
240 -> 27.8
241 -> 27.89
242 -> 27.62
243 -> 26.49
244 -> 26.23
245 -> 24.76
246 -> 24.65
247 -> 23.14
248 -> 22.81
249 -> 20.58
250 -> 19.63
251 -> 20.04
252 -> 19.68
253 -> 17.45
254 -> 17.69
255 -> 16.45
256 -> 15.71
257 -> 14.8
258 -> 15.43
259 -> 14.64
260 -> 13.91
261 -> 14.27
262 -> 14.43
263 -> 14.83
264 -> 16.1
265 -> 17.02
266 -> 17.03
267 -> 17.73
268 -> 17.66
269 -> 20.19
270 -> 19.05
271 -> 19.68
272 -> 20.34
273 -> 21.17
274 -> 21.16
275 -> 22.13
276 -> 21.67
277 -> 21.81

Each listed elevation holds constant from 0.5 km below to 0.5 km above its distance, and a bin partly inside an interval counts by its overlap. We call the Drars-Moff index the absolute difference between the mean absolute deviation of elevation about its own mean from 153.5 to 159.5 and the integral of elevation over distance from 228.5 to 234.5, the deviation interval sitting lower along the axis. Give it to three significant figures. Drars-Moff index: 157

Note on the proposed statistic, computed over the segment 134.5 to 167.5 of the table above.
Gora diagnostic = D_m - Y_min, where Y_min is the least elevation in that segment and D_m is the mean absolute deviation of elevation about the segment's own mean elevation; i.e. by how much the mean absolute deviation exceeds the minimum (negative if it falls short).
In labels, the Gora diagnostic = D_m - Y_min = -20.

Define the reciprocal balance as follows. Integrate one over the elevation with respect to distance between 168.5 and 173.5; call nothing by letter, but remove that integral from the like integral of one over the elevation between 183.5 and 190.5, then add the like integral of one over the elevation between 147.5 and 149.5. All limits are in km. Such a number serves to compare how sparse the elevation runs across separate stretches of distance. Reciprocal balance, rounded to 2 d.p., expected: 0.26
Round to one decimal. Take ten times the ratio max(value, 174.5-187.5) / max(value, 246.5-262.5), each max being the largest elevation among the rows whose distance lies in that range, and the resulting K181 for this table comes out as 6.3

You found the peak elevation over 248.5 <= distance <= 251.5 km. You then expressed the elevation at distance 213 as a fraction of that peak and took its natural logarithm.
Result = 0.19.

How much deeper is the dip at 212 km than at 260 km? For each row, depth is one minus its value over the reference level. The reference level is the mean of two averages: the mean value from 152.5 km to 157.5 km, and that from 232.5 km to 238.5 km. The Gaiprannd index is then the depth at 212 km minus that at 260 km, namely -0.44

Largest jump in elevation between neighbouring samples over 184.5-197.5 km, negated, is -2.54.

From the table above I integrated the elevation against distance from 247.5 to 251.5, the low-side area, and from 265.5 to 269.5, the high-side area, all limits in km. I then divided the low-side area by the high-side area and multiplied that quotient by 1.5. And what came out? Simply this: 1.7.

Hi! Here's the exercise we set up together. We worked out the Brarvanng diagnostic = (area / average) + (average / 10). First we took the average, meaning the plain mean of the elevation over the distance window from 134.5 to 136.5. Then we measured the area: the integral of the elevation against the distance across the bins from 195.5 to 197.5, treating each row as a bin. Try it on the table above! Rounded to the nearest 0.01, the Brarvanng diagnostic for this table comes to 4.17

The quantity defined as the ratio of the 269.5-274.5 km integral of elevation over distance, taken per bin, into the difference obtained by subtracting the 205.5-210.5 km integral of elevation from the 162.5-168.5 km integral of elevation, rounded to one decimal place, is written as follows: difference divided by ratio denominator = 0.1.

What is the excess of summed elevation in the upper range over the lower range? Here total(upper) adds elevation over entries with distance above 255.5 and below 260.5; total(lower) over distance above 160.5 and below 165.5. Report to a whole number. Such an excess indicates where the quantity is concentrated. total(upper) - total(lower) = -32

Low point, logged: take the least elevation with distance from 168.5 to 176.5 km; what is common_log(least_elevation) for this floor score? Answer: 1.11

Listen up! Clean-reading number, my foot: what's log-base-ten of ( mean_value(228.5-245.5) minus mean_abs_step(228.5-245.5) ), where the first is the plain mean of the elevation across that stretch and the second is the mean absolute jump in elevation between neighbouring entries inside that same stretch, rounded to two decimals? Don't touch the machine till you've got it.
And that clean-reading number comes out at 1.41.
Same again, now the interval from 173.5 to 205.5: 1.22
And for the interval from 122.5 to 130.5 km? 1.32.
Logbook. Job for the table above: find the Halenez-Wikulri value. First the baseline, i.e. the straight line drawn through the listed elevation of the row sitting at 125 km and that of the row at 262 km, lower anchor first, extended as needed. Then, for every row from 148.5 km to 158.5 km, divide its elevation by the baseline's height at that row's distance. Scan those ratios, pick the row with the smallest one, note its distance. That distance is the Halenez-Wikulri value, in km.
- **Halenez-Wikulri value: 152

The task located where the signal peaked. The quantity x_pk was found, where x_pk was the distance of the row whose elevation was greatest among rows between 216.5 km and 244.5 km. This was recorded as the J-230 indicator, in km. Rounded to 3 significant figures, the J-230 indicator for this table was 241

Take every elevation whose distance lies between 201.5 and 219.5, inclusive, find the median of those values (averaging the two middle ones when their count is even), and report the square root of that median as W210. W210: 4.91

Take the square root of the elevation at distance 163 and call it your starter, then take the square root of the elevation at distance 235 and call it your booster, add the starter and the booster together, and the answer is 9.8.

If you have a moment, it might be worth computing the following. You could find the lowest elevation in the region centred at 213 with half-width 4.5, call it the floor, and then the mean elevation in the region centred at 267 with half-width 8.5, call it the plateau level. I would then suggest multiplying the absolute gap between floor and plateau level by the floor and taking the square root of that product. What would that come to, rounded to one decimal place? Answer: 10.7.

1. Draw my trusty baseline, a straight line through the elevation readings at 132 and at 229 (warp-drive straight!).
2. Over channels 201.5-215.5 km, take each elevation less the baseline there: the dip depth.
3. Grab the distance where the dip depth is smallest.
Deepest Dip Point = 202 km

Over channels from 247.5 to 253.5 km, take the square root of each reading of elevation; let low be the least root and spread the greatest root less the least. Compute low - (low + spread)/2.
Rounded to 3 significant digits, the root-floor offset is 1.79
